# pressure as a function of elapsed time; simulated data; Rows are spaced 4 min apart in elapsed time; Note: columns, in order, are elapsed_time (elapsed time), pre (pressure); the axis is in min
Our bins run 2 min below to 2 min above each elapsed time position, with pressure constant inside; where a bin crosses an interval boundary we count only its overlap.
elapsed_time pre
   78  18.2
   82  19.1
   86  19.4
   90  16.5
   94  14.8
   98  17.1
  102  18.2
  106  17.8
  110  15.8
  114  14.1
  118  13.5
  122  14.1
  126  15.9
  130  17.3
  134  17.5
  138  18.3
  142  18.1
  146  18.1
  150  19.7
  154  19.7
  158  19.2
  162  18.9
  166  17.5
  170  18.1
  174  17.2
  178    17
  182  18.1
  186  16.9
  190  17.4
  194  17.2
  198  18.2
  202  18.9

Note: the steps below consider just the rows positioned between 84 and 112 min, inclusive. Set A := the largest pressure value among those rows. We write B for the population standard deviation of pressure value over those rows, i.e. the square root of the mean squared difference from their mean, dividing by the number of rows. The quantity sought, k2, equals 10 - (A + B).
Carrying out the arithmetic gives -10.8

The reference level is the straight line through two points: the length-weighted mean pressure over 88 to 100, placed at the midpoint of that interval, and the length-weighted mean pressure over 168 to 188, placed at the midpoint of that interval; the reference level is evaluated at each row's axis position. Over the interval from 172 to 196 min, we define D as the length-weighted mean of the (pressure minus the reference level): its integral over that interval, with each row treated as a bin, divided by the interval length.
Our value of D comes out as -0.3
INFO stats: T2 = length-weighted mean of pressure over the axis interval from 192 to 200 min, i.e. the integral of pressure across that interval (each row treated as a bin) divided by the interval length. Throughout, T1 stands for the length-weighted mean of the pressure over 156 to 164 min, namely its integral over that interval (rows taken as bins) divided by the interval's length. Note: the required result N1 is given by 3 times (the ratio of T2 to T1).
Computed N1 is 2.8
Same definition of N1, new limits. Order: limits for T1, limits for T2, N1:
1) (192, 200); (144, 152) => 3.2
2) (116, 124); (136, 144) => 4.0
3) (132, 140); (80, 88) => 3.2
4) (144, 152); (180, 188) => 2.8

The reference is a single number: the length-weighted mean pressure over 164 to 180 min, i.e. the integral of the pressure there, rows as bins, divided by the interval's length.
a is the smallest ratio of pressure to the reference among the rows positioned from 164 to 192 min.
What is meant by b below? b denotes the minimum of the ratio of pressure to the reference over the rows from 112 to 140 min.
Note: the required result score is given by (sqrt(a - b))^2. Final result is 0.19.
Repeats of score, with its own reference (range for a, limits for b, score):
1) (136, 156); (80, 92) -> 0.09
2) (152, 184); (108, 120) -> 0.20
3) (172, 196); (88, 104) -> 0.12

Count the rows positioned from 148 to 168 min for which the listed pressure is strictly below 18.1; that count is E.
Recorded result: 1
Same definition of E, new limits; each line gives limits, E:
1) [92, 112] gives 4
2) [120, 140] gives 4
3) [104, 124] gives 5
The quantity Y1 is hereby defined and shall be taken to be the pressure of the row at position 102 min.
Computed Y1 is 18.2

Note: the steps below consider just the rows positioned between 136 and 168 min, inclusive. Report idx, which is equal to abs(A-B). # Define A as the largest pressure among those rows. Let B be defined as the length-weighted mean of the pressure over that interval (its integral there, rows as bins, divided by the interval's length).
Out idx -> 1.0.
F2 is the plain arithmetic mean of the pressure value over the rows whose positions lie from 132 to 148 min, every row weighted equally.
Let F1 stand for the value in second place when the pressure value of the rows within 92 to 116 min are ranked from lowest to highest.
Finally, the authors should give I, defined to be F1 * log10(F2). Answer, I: 18.6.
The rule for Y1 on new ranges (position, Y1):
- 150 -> 19.7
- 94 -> 14.8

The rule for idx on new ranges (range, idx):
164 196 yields 0.7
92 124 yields 2.5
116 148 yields 1.7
